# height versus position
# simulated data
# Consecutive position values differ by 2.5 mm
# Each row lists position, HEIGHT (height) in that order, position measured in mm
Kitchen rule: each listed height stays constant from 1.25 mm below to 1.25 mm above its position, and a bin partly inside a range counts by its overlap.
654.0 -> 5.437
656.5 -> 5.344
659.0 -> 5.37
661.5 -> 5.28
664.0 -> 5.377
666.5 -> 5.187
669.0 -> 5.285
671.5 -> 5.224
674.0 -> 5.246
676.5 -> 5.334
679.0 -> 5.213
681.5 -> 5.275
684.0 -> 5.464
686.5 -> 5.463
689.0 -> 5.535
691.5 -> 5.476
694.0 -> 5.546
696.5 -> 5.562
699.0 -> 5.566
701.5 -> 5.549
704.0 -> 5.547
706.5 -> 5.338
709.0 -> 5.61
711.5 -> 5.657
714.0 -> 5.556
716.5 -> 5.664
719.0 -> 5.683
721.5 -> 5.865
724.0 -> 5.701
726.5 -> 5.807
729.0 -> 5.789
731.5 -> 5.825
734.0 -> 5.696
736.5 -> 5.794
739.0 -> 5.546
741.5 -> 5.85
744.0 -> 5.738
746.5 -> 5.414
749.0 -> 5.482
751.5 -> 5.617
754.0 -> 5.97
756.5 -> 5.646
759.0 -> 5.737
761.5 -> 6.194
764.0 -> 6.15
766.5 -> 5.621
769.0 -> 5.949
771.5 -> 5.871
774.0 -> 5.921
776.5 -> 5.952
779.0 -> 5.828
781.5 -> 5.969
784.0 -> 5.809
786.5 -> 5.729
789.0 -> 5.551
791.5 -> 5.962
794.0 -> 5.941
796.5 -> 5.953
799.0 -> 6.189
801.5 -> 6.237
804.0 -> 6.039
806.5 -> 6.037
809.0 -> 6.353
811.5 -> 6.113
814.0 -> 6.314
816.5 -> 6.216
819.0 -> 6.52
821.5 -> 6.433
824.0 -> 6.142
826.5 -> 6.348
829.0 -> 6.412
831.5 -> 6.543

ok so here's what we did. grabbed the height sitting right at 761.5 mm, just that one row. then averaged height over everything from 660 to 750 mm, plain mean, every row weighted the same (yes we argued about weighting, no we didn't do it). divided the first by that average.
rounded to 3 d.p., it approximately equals 1.120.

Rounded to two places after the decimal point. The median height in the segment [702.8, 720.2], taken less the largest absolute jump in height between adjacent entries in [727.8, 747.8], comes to 5.29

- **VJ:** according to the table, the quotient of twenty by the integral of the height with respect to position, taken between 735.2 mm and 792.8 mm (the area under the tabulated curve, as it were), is 0.060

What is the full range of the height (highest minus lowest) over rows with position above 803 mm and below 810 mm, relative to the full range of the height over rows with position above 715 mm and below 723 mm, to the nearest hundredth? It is 1.57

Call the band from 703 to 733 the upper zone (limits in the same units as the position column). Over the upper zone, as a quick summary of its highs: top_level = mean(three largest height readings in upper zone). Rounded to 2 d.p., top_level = 5.83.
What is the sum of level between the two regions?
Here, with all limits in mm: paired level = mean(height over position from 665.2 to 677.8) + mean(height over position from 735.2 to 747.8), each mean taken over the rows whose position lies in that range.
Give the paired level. 10.9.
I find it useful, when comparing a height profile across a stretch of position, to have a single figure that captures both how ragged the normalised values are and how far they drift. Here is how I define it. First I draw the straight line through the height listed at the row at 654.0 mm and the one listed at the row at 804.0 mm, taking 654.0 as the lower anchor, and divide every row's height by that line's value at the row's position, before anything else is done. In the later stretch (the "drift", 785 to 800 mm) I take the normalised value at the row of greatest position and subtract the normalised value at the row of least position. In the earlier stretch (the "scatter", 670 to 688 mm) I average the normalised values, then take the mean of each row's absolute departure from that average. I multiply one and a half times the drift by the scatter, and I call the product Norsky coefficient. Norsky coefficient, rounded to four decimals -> 0.0014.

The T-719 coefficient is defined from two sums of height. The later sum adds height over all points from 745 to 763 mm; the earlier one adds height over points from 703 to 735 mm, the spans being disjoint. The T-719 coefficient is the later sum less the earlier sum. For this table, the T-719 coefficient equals -34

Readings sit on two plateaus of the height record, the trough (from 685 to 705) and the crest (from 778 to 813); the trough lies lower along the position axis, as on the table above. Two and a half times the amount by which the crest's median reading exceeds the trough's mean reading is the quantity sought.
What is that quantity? 1.09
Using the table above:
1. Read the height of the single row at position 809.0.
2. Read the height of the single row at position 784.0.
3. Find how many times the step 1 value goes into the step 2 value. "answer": 0.91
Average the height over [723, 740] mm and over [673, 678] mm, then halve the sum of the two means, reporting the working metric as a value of 5.51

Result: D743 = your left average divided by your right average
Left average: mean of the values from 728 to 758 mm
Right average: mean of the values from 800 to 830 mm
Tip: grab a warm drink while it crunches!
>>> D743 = 0.91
